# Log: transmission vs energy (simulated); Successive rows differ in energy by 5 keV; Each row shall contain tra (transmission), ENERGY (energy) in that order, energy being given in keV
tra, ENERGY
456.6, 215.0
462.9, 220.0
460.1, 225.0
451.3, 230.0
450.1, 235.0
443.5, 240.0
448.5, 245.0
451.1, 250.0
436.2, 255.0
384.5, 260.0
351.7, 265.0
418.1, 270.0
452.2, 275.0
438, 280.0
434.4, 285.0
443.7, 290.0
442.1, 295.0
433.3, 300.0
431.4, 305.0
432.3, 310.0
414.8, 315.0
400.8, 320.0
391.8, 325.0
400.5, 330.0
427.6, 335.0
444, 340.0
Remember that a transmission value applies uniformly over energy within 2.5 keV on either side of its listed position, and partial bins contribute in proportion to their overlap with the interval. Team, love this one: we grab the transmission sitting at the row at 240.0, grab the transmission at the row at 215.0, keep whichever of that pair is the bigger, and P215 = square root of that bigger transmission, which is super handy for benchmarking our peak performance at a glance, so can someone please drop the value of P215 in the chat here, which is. 21.37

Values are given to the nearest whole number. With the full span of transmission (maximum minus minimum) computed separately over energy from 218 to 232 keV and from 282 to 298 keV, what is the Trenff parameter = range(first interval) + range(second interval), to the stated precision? 21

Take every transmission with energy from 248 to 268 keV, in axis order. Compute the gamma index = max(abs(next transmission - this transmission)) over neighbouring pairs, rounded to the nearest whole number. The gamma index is 52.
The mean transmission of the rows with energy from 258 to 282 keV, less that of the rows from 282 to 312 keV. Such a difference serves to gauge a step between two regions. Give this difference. -27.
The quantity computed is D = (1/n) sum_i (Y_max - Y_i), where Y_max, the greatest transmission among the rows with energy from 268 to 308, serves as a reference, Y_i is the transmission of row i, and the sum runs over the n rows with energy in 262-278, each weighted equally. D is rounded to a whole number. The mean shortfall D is 45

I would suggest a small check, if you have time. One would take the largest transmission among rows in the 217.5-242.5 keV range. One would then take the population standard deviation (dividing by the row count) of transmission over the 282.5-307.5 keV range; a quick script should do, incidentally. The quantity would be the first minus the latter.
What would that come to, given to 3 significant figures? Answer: 458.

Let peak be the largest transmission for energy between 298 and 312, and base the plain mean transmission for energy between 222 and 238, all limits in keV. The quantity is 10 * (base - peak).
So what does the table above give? 205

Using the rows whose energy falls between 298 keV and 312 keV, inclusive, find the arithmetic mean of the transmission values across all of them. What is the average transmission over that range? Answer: 432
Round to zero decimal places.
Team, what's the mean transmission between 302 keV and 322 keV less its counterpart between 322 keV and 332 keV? 24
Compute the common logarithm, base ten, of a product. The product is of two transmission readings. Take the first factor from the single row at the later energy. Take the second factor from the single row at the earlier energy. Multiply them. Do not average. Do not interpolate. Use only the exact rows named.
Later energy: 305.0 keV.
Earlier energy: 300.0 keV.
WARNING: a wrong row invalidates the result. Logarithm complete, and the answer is 5.27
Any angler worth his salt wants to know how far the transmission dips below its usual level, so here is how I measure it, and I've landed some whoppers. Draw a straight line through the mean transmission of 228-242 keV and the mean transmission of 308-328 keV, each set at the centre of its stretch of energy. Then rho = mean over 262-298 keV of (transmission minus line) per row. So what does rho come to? -2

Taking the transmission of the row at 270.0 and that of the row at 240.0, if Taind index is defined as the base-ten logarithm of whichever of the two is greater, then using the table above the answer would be 2.65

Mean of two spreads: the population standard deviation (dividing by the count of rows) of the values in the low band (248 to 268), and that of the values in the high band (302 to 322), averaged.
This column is 26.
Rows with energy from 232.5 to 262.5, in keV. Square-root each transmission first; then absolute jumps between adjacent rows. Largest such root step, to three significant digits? 1.28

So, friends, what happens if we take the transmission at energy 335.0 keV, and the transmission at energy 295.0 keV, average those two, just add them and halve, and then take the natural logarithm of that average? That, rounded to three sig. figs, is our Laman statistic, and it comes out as 6.08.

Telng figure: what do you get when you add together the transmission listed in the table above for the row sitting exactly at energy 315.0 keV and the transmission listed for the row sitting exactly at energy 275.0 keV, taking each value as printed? 867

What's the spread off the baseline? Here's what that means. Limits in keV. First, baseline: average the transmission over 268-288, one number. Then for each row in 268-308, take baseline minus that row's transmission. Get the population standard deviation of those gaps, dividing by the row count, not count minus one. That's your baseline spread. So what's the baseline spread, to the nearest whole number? 9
